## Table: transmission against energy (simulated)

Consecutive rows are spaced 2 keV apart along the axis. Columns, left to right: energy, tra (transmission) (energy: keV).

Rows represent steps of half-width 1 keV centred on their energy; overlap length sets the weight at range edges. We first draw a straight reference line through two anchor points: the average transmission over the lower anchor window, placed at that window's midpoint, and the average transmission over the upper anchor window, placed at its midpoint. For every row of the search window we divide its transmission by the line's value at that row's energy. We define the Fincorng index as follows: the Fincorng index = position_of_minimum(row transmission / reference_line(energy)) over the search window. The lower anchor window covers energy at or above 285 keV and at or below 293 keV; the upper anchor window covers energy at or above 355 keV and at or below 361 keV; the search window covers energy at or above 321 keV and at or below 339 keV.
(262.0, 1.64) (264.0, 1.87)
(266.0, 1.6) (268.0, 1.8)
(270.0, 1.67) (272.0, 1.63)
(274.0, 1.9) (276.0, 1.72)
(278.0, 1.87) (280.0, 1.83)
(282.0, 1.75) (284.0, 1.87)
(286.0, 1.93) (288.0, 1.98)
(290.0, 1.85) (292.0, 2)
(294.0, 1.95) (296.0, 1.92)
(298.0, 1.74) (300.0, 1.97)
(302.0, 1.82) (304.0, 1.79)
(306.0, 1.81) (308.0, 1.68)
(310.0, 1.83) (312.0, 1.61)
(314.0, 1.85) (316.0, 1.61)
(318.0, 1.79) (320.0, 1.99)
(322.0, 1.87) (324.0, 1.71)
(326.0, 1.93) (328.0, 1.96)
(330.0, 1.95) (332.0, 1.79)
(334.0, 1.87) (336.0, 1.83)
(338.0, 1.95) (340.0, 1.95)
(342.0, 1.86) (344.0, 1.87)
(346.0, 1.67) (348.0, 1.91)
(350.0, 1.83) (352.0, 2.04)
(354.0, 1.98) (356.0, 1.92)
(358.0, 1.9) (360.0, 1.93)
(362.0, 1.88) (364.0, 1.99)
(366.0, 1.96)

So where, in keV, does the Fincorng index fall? 324.0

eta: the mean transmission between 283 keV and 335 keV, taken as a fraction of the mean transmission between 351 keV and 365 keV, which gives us 0.95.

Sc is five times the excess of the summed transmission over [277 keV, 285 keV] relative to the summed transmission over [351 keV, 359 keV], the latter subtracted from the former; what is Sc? -2.6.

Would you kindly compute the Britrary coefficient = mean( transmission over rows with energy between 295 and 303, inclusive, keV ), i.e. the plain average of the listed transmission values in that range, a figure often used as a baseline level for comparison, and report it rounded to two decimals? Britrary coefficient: 1.86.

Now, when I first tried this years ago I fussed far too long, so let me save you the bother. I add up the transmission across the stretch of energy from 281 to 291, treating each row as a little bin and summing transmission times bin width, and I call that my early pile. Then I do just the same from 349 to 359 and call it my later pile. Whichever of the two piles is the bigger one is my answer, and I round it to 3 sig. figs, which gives 19.3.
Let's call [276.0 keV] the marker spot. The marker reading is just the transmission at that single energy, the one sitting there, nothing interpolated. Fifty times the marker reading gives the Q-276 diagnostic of 86.0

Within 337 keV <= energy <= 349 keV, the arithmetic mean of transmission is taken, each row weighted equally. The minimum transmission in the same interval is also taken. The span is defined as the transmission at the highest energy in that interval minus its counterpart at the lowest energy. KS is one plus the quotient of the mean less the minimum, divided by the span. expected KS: -4.0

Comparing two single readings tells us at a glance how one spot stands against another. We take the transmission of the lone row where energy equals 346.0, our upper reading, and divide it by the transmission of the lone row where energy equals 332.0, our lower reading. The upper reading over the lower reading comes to 0.93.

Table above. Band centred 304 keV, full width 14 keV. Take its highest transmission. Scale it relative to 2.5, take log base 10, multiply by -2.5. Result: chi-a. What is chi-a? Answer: 0.26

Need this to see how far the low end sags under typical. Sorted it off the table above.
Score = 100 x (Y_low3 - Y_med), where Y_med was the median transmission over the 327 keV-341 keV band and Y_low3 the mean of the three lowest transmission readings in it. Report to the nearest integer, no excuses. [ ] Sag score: -12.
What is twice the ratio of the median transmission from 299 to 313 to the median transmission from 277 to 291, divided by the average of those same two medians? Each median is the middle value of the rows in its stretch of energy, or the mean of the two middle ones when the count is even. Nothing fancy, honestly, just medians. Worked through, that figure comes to 1.05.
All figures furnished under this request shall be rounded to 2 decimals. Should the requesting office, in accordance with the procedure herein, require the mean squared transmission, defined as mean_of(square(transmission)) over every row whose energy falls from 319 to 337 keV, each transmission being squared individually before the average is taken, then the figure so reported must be 3.53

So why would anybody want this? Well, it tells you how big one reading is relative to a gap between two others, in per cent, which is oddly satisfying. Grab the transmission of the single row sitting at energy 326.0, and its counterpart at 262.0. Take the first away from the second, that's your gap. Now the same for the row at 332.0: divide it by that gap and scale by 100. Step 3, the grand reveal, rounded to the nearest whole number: -617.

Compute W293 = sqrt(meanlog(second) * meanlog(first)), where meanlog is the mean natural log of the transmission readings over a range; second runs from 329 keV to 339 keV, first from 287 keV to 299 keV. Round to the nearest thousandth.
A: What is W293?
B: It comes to 0.637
